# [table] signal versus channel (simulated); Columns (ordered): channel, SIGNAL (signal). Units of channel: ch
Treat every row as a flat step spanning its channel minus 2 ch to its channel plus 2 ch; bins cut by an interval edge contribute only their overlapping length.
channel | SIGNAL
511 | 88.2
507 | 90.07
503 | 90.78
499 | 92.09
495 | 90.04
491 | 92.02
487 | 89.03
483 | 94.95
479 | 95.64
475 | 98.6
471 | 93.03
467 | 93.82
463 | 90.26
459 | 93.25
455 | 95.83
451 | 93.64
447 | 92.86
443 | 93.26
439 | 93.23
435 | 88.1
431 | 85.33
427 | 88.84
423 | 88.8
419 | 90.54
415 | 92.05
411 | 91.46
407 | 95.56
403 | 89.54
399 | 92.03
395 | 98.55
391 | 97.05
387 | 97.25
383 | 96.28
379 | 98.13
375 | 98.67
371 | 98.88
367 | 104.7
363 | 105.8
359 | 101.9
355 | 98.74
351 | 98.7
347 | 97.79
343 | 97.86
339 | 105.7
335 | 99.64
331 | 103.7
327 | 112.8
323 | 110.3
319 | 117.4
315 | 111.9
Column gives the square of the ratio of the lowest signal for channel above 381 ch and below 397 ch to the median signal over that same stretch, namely 0.98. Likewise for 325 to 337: 0.92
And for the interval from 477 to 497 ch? 0.94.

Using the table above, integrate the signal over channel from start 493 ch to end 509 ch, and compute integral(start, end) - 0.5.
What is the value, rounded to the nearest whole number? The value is 1451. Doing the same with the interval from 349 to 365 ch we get 1620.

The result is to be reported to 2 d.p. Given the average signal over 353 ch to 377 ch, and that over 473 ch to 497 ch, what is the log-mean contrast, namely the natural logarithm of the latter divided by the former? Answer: -0.08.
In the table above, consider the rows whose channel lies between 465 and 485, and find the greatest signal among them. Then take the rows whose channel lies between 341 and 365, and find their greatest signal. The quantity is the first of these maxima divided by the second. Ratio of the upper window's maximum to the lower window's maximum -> 0.93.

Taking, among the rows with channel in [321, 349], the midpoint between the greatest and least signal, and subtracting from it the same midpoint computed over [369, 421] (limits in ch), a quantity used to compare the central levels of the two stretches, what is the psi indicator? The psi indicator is 11.1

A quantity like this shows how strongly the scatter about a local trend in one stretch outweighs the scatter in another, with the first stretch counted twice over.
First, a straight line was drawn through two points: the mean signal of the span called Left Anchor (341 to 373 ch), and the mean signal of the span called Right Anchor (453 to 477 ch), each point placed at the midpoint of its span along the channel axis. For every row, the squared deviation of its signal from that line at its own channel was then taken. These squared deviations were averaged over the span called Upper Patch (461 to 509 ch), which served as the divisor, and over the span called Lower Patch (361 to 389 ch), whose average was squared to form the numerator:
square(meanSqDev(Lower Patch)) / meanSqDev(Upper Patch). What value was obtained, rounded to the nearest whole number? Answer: 14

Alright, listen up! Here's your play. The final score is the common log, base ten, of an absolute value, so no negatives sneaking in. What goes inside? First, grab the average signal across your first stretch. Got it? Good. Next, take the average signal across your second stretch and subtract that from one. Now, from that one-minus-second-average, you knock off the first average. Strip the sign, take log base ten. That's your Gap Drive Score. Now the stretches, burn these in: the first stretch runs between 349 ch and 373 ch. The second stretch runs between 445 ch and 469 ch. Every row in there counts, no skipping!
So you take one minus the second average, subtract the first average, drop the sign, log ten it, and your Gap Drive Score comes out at 2.29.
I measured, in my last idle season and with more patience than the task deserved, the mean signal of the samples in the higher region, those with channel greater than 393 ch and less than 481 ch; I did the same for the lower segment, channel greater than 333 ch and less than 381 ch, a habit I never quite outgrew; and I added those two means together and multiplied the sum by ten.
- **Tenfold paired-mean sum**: 1930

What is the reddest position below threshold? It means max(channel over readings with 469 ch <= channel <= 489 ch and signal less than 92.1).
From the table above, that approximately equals 487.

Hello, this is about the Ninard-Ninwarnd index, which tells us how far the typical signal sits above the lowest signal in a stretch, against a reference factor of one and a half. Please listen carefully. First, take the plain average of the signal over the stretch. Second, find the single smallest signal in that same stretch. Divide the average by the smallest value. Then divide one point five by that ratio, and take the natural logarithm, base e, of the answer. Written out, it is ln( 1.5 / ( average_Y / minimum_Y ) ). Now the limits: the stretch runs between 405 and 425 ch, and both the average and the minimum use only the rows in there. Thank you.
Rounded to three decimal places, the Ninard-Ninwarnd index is 0.374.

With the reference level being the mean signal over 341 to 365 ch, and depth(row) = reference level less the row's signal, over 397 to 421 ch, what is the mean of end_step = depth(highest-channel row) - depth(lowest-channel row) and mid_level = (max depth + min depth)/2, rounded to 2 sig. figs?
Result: 4.5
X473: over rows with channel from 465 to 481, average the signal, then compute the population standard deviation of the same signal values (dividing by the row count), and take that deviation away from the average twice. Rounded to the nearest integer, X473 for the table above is 91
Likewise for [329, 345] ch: 95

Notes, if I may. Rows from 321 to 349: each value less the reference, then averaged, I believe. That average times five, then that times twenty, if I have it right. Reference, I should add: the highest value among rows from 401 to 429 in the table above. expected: 841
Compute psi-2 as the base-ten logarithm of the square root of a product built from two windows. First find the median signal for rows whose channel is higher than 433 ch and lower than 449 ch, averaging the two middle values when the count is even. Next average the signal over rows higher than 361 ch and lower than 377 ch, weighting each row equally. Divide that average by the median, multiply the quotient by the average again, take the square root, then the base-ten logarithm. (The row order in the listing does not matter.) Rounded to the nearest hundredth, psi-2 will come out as 1.02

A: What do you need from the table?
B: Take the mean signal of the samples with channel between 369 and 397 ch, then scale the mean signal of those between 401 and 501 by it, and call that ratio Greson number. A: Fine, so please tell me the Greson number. 0.94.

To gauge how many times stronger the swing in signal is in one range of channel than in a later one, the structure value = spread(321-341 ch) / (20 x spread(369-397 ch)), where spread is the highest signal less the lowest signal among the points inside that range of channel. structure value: 0.25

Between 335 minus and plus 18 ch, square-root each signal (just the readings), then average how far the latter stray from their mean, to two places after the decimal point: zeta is 0.29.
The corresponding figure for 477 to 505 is 0.10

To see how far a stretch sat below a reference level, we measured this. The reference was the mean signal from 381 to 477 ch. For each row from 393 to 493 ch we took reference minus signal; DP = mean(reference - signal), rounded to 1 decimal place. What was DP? 0.5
